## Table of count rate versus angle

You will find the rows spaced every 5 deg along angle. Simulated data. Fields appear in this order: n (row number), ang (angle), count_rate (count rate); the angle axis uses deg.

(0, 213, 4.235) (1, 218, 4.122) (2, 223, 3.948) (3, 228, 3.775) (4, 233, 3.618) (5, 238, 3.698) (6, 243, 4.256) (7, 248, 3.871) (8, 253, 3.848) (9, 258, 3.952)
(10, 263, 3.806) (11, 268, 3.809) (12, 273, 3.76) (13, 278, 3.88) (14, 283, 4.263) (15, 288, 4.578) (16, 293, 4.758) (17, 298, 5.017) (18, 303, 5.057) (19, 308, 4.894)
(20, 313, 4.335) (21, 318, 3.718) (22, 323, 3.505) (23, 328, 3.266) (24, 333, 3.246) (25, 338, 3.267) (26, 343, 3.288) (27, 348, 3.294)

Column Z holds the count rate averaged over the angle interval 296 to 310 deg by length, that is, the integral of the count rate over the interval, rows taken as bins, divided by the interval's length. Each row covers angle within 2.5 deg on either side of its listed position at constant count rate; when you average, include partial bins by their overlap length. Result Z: 4.99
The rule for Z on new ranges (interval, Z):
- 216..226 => 4.02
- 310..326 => 3.87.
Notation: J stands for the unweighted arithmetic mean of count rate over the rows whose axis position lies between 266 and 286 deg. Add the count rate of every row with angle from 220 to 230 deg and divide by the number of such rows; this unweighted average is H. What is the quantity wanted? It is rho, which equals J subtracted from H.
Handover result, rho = -0.1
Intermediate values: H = 3.86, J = 3.9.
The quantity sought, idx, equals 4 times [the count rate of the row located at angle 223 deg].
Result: 15.8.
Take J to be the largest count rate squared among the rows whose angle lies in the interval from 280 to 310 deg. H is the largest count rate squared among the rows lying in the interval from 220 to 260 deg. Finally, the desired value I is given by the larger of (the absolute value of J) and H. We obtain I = 26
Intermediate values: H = 18.1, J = 26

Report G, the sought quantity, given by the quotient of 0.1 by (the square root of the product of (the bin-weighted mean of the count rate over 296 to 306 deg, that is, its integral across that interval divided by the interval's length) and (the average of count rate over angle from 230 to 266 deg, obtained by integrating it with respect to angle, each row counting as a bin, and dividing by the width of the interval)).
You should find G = 0.0227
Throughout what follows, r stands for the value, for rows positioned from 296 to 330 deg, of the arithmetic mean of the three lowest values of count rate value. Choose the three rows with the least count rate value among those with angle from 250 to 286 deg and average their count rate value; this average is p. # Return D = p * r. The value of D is 13.3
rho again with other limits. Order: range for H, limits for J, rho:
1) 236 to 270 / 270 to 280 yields 0.1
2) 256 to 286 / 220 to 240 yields 0.2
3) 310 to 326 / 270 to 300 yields -0.5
